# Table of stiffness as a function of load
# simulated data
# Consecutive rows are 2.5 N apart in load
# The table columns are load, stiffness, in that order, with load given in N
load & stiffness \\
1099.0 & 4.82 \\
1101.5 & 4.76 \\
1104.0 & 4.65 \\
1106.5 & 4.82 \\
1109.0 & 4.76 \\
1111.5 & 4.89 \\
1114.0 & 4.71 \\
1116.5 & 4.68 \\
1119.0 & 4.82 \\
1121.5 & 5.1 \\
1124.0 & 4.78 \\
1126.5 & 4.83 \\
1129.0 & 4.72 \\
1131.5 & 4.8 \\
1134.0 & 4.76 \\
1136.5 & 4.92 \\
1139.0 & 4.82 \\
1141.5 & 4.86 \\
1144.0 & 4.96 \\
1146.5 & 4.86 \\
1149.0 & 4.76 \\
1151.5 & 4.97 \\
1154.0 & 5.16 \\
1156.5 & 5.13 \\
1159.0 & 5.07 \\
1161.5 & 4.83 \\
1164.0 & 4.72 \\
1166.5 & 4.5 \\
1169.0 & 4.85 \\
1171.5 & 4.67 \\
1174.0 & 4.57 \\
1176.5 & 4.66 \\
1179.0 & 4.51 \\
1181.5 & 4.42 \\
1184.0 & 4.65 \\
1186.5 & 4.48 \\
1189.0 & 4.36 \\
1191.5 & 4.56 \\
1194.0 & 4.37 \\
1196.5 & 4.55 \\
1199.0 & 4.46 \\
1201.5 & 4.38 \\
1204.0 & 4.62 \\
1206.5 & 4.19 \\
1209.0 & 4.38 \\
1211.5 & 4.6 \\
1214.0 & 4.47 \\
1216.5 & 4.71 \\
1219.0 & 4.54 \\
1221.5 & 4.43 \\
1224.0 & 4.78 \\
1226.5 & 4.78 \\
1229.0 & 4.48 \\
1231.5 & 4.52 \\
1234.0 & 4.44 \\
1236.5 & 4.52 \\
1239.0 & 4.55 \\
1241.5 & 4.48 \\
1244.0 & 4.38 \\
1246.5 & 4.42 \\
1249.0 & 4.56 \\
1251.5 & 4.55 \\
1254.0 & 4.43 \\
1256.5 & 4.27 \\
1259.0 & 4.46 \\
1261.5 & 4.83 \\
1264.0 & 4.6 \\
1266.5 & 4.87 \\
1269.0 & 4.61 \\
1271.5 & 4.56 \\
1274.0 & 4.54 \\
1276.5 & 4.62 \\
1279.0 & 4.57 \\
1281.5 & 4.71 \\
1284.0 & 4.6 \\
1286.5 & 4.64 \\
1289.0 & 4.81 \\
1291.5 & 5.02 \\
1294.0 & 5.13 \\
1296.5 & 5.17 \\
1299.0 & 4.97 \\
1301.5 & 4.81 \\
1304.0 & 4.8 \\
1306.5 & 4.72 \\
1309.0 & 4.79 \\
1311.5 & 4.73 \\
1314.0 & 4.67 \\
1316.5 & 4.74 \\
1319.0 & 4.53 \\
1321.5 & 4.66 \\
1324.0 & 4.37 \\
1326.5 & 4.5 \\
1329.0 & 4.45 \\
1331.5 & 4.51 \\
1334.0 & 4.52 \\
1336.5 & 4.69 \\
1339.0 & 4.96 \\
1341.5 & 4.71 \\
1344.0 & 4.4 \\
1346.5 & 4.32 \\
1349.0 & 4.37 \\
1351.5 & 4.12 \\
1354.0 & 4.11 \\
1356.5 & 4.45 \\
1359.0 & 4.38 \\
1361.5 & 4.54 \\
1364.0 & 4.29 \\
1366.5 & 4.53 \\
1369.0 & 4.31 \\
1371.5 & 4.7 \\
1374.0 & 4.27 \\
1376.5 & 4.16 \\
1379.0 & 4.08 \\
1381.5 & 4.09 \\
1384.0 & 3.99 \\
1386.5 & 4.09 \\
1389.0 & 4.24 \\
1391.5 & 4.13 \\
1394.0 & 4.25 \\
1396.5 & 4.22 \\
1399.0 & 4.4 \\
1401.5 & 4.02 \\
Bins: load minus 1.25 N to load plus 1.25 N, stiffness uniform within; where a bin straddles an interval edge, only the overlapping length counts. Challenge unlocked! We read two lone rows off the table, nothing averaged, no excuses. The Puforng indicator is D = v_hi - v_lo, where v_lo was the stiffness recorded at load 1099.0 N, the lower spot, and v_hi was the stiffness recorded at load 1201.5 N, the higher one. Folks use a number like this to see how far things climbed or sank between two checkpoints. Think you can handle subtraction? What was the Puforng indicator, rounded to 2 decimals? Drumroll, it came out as -0.44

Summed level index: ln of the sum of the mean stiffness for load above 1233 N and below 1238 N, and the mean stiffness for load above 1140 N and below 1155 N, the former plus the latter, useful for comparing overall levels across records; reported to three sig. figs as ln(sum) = 2.24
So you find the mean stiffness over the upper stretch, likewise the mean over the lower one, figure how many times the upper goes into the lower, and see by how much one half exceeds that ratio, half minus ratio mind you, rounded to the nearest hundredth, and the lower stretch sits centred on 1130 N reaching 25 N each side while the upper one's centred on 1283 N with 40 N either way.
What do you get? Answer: -0.54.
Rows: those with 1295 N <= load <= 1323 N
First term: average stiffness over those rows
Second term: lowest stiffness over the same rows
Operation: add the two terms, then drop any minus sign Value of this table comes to 9.31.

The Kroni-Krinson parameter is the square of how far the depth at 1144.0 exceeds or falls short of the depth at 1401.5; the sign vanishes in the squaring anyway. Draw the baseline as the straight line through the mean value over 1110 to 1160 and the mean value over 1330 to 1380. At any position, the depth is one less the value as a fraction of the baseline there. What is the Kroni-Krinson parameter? 0.008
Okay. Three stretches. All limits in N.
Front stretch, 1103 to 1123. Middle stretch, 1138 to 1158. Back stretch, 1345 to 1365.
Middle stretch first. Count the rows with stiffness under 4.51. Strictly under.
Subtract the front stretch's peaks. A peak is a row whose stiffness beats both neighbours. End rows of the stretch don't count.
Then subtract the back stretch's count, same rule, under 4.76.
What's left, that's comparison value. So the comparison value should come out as -10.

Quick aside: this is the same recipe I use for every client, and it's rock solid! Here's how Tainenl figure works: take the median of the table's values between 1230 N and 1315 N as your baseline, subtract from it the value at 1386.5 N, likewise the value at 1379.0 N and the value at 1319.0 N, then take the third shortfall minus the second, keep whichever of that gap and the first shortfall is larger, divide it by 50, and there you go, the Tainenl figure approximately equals 0.010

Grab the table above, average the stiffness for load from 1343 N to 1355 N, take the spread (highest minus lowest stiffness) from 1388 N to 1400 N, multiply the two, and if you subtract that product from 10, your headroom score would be 8.8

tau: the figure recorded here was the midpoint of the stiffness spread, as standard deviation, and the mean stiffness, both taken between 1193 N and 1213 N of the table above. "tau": 2.29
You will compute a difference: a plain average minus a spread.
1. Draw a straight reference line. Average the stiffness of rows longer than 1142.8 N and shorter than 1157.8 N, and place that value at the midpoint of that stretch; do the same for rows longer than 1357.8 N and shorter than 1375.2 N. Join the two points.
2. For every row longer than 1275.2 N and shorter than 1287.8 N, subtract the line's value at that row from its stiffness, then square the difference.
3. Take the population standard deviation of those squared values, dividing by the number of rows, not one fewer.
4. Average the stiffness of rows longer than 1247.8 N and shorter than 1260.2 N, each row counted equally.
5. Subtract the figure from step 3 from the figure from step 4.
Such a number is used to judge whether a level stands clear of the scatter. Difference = 4.45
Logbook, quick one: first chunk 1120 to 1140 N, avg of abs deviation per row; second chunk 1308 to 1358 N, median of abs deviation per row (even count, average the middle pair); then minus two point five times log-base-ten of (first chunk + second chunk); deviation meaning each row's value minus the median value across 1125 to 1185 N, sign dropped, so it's 1.08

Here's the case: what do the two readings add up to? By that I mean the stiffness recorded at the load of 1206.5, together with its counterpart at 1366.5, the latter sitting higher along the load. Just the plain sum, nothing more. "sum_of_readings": 8.72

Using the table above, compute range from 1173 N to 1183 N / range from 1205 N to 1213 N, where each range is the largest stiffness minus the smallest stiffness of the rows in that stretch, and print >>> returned 0.59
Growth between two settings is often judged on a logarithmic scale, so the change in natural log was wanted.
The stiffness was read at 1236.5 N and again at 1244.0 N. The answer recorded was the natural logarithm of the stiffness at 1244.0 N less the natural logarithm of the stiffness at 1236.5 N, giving -0.03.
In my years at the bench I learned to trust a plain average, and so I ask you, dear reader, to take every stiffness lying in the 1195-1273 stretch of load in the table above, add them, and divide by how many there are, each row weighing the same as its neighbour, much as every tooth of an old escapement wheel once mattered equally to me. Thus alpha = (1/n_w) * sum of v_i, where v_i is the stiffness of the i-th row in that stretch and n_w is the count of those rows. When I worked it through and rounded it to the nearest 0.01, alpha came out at 4.53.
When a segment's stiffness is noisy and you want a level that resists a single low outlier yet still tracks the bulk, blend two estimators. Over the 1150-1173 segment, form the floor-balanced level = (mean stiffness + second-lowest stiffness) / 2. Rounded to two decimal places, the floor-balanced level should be 4.77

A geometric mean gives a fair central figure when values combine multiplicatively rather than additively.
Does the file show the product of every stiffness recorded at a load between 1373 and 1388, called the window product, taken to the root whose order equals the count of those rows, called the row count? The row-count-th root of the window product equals 4.11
